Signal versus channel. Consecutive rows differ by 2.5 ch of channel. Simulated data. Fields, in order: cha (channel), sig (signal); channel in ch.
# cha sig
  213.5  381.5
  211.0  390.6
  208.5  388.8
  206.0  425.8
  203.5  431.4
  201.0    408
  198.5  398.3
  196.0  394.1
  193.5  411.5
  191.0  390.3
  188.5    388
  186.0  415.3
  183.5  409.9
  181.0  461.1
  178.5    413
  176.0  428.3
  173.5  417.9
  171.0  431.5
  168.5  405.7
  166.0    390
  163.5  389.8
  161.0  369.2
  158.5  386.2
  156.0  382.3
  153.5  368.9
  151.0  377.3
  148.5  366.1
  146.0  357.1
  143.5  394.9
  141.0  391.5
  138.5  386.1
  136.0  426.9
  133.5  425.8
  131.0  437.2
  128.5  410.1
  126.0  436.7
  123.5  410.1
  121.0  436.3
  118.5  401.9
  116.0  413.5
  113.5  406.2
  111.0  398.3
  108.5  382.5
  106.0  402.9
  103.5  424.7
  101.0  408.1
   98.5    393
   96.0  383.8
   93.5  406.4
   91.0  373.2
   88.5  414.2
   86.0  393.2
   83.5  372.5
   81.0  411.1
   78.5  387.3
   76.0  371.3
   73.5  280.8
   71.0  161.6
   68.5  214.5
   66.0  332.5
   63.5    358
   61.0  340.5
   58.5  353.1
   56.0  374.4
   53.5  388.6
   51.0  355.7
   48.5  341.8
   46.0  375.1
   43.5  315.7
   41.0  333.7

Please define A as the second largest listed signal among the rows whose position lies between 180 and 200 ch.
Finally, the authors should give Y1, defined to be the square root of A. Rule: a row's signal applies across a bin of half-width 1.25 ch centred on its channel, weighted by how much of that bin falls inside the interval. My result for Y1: 20.38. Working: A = 415.3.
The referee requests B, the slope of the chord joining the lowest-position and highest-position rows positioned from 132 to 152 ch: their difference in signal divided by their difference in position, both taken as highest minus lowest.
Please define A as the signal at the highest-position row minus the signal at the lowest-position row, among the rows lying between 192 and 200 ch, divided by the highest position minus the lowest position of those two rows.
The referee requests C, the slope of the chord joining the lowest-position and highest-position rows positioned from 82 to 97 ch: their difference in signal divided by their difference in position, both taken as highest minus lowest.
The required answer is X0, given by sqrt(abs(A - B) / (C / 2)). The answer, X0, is 0.5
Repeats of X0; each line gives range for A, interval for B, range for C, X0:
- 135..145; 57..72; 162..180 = 3.8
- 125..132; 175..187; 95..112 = 1.7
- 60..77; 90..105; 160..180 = 1.3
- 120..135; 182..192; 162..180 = 1.5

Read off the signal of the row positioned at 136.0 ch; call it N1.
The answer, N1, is 426.9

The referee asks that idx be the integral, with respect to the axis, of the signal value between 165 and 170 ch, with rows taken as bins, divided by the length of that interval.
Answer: 400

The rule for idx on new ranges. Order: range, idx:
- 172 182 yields 429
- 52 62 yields 365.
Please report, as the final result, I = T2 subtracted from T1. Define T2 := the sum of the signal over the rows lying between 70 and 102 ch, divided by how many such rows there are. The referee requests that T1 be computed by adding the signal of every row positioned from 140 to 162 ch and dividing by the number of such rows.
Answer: 11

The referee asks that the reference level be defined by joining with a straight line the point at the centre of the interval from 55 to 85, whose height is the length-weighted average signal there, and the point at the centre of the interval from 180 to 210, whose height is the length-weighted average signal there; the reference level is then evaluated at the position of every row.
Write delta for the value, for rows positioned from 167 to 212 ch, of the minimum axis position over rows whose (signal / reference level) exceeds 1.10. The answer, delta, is 181.0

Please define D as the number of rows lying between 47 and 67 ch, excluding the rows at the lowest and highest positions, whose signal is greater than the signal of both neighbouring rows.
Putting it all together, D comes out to 2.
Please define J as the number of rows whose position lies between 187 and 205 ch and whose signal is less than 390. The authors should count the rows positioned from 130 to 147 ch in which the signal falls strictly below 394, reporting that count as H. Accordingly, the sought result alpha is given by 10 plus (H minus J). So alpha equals 12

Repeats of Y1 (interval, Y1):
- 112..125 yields 20.33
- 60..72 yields 18.45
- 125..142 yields 20.90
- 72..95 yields 20.28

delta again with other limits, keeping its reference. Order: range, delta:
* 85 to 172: 86.0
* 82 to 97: 83.5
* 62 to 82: 76.0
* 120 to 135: 121.0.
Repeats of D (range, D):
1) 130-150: 2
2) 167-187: 3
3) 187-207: 2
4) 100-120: 2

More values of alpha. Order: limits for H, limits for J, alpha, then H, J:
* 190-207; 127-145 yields 10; 1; 1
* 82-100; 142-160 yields 9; 5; 6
